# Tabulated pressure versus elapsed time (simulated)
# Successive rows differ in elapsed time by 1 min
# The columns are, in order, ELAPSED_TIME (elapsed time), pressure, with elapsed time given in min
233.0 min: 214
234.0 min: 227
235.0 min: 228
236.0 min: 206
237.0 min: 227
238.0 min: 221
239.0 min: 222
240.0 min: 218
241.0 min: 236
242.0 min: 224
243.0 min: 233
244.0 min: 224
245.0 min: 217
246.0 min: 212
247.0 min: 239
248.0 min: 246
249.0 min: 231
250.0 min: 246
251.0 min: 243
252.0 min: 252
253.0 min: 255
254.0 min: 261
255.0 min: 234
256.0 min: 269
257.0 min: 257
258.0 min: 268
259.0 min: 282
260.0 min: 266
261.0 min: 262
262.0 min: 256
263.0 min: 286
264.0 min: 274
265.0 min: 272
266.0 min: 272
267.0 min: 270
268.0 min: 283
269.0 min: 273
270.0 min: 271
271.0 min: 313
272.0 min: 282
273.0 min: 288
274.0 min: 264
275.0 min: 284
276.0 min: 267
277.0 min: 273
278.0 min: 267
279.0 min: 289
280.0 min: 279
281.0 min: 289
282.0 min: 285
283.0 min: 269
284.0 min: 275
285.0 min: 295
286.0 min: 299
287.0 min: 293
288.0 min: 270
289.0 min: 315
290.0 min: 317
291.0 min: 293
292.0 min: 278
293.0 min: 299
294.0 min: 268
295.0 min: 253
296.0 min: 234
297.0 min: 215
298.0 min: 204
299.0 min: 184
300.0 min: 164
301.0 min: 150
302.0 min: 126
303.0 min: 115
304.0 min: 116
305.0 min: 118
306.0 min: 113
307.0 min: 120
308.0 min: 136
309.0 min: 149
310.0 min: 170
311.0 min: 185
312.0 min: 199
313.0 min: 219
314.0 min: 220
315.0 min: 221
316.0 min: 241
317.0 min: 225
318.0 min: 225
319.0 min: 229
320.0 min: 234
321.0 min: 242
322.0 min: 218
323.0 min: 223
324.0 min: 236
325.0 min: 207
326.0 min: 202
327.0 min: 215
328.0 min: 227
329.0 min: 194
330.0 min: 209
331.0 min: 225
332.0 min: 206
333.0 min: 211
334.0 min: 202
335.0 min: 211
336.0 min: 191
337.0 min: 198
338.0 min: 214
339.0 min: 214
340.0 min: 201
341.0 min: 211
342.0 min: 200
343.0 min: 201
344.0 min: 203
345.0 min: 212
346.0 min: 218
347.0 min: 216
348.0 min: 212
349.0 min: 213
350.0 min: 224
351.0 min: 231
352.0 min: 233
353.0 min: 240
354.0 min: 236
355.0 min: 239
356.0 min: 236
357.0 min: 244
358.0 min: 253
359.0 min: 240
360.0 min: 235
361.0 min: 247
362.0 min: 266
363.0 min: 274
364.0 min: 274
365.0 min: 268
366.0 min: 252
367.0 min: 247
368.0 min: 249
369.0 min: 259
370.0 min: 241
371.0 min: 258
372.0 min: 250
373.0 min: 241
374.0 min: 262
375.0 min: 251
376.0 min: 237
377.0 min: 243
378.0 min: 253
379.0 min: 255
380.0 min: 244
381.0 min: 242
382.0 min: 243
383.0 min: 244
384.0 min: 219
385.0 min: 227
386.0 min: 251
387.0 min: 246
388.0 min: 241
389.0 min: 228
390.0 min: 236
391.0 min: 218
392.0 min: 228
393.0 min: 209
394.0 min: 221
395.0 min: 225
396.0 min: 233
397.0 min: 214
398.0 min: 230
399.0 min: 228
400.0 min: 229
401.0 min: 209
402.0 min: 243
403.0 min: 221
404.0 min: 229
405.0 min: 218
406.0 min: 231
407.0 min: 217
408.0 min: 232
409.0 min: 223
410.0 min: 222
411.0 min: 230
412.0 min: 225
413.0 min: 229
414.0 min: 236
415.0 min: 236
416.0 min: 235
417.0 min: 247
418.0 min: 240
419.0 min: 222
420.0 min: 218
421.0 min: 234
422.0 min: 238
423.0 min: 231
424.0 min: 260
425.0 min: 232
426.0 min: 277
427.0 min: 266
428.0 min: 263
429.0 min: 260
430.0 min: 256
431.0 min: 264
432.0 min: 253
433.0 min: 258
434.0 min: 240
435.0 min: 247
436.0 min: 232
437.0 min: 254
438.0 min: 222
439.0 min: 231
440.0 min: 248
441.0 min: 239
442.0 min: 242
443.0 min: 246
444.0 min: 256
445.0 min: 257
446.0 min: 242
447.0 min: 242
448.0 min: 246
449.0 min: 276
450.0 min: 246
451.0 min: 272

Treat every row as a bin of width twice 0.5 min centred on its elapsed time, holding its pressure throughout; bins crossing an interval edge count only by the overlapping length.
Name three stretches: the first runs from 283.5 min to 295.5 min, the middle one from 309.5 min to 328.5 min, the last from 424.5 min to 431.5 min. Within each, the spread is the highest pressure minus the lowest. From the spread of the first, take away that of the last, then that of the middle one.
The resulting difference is -53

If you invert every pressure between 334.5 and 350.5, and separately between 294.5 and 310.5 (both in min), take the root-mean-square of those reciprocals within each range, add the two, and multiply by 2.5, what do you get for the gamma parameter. 0.0292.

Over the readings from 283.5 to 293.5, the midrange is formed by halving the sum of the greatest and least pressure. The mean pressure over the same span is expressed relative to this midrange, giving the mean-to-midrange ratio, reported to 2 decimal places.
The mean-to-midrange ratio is 1.00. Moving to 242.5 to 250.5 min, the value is 1.01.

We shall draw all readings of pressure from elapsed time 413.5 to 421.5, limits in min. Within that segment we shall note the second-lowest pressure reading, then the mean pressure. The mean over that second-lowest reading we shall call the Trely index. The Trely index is 1.05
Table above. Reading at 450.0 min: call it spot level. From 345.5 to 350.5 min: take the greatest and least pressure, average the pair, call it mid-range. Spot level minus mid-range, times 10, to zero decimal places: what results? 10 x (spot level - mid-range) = 280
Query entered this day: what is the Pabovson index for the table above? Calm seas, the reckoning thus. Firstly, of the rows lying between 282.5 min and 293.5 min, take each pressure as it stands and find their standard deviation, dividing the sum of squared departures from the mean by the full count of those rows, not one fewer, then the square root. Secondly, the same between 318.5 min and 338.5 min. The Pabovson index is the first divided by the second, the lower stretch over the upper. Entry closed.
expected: 1.1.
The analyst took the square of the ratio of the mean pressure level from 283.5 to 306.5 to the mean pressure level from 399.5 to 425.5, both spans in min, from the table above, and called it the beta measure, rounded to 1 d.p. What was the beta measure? 1.0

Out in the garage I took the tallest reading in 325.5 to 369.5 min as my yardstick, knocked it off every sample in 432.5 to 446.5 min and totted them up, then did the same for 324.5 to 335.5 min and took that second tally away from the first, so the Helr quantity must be 283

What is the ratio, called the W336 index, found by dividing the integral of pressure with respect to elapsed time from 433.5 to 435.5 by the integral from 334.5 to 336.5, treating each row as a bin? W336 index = 1.21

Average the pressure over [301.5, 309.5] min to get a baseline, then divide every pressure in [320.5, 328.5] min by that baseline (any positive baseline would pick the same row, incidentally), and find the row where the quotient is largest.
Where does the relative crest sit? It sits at 321.0 min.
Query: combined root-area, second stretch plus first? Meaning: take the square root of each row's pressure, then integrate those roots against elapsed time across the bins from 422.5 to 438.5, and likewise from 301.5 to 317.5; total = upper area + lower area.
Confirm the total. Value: 458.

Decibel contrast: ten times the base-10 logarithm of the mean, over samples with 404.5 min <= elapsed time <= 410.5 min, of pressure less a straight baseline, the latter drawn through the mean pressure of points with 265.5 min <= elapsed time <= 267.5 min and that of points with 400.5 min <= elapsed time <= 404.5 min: -22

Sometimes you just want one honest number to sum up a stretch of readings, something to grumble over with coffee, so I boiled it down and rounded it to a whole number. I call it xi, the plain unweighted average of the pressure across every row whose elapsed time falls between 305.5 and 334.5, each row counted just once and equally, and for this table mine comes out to 204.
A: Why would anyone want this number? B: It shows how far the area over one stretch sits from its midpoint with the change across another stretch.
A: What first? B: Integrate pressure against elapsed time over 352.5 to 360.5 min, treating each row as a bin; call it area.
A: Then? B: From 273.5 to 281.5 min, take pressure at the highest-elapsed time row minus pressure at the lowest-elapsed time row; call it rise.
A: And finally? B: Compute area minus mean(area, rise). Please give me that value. 949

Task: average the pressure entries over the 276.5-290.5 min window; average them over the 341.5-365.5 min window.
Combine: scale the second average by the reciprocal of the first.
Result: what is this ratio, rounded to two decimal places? 0.82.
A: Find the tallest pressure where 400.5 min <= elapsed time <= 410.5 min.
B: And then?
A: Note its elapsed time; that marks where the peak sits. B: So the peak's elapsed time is 402.0 min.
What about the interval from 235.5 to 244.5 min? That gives 241.0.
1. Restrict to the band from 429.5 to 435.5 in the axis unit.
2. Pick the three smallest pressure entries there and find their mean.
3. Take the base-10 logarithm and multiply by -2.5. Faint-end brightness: -5.98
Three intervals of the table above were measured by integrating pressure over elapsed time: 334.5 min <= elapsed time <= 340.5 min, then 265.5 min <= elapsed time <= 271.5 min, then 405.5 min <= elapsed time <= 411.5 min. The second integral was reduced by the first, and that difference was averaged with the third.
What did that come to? 904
